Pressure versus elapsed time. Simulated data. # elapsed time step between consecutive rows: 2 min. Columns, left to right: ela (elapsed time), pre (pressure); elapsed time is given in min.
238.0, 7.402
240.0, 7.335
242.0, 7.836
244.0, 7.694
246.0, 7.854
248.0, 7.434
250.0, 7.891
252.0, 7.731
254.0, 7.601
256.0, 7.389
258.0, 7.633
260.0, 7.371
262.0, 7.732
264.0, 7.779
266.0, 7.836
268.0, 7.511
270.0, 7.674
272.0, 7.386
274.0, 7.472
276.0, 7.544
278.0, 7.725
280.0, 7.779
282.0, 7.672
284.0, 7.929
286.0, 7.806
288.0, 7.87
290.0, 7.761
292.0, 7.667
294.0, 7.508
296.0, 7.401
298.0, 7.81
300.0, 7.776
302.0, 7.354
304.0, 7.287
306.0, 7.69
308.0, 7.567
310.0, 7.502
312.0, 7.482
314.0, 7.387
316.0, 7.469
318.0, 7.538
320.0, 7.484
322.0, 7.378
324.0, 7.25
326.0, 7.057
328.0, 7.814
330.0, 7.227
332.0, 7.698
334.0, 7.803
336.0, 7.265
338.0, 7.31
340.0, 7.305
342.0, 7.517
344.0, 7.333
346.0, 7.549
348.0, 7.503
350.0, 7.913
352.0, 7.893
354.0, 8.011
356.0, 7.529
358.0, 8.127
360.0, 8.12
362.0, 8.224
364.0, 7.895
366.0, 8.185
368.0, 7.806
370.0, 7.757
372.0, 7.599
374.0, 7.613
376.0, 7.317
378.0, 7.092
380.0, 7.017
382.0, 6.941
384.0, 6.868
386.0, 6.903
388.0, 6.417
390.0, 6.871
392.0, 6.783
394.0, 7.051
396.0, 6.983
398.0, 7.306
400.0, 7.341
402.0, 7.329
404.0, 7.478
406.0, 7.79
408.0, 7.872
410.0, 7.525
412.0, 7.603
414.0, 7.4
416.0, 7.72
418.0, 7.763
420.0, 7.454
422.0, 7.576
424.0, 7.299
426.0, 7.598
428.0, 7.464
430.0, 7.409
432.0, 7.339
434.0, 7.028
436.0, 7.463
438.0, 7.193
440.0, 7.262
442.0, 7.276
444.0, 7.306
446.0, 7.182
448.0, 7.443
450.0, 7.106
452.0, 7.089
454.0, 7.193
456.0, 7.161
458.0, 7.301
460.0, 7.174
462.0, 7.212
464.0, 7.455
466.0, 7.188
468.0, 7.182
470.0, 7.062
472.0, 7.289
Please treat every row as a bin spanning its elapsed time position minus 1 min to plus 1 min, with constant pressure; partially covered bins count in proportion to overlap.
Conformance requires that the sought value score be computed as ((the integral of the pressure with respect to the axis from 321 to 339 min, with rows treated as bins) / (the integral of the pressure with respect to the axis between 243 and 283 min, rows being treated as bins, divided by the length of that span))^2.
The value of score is 306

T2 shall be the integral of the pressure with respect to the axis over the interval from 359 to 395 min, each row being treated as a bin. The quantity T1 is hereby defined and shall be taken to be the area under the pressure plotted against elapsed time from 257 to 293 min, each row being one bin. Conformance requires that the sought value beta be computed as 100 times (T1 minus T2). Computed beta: 1138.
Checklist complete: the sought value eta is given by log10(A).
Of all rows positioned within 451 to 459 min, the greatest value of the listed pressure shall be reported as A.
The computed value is 0.86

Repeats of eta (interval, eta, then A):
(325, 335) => 0.89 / 7.814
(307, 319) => 0.88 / 7.567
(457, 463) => 0.86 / 7.301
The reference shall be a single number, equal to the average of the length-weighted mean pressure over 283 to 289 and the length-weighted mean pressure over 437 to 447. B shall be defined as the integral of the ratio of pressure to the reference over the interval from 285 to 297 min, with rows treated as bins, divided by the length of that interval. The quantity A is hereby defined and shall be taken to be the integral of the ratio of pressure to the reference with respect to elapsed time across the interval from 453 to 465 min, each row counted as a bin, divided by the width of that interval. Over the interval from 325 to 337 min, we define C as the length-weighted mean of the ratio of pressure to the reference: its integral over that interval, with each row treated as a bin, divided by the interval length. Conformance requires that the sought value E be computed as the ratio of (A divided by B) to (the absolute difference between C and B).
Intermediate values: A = 0.96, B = 1.01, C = 0.990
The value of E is 37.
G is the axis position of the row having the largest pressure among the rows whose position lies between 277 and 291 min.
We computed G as 284.0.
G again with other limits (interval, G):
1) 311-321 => 318.0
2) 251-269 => 266.0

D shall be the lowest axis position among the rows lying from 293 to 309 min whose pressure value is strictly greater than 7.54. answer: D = 298.0 min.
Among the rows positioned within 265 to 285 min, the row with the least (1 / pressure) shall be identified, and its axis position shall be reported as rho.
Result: 284.0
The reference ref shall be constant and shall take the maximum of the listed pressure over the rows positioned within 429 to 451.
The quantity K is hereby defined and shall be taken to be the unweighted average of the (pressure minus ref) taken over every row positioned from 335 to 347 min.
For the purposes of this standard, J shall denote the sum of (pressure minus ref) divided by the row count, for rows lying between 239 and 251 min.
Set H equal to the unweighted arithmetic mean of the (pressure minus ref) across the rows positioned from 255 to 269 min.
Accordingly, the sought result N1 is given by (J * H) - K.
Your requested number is 0.1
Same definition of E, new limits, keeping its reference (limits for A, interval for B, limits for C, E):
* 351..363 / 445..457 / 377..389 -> 26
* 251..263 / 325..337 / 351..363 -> 15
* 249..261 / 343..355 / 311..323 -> 31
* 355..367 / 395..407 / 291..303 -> 38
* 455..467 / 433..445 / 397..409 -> 29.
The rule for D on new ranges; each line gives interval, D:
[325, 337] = 328.0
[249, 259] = 250.0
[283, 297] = 284.0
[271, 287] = 276.0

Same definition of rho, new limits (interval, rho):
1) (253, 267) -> 266.0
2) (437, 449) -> 448.0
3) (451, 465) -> 464.0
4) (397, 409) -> 408.0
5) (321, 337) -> 328.0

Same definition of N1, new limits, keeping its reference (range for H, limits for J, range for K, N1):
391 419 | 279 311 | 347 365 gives -0.5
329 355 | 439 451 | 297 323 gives -0.1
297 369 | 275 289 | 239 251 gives -0.2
